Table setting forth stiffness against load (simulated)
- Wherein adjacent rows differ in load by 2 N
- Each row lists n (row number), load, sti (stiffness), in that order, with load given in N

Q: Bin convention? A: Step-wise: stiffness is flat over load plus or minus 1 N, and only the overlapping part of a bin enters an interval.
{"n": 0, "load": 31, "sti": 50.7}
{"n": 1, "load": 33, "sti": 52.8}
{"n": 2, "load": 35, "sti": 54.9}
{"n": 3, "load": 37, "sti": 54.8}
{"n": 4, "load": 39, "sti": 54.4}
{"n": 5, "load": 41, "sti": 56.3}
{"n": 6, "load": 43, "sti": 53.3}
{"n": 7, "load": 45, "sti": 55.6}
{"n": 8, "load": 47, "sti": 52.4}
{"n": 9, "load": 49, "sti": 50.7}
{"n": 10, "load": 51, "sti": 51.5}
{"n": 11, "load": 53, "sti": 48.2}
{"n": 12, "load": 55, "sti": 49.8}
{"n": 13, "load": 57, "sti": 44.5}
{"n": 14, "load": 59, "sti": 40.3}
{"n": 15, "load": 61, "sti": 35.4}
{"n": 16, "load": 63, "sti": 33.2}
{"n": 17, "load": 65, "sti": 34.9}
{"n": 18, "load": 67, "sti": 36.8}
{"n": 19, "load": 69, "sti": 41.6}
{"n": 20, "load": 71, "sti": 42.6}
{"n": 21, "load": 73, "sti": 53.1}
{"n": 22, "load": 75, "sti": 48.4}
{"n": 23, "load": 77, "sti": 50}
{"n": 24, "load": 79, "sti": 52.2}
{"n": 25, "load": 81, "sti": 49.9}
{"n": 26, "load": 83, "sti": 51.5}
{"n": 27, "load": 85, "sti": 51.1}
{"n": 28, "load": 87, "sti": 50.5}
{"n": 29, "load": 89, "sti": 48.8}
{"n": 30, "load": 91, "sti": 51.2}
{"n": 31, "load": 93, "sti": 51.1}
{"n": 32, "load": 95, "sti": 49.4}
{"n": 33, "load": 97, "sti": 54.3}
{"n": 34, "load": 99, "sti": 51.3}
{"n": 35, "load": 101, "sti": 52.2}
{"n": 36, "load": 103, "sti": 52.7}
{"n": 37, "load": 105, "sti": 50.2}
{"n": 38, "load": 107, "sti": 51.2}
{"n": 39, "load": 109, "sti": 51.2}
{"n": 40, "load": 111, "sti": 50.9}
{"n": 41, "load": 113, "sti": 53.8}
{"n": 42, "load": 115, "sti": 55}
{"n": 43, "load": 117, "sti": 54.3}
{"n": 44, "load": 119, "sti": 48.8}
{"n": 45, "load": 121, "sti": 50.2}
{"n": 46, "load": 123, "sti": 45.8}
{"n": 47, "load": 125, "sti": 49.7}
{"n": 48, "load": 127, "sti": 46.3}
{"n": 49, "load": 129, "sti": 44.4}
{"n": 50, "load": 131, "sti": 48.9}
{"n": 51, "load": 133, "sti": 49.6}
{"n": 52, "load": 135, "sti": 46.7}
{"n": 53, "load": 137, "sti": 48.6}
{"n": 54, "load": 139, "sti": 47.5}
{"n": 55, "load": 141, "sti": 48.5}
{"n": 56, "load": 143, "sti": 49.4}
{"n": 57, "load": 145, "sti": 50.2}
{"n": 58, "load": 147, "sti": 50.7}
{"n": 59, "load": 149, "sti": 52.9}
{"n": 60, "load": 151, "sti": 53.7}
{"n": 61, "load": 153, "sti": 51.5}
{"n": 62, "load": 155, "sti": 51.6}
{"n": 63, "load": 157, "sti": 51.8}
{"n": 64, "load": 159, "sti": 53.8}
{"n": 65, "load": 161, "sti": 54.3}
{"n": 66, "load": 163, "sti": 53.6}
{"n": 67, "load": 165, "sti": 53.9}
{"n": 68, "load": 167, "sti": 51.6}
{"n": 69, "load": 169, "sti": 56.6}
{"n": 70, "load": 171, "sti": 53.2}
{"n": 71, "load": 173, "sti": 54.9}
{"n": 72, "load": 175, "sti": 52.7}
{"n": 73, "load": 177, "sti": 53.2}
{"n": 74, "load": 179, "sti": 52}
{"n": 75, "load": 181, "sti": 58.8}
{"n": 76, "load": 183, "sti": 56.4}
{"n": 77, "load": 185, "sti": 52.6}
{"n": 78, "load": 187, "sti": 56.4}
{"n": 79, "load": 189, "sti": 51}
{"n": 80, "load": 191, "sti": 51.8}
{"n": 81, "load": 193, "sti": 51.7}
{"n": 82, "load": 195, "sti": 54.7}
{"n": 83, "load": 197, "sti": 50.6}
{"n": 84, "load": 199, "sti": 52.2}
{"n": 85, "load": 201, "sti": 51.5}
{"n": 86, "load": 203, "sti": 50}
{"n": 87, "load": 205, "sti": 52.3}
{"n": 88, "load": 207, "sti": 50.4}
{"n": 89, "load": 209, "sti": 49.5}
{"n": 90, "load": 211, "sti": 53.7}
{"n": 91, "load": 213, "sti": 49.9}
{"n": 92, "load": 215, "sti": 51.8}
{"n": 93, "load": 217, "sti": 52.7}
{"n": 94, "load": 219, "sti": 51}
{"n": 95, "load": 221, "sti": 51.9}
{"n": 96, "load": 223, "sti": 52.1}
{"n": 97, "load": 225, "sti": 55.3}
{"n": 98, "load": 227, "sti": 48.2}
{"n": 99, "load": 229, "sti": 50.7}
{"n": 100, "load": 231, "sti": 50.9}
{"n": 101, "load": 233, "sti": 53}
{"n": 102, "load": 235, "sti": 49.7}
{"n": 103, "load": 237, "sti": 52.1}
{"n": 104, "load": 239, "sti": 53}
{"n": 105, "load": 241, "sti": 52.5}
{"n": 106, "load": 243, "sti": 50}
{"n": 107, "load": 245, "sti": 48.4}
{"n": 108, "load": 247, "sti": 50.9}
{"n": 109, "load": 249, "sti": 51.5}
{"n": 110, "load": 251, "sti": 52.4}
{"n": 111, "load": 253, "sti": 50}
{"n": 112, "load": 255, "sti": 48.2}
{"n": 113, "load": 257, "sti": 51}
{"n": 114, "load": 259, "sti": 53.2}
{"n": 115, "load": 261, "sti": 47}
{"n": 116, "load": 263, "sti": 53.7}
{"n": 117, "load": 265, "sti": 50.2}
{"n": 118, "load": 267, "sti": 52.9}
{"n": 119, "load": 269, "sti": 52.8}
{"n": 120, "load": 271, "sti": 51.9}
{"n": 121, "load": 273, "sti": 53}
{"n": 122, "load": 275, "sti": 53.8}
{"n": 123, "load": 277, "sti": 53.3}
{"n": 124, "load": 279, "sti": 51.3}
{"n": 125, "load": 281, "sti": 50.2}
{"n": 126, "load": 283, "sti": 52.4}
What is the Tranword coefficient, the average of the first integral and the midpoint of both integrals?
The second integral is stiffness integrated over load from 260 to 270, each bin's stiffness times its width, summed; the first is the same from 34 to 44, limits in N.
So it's 539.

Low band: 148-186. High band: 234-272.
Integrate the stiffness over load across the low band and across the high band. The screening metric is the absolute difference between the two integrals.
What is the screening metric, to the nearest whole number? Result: 95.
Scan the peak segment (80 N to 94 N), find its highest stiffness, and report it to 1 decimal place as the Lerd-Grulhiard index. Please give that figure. 51.5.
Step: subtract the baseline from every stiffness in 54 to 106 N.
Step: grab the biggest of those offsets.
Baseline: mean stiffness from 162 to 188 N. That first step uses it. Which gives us 0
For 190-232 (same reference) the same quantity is 1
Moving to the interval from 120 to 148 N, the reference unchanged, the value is -4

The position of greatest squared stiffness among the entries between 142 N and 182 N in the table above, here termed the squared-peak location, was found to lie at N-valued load 181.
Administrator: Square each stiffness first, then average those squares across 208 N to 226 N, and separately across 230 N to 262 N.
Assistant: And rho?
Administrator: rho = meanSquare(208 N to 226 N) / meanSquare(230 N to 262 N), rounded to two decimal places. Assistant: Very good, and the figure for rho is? 1.04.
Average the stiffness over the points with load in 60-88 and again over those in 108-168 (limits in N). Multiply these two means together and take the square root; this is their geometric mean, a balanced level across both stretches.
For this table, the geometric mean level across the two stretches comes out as 48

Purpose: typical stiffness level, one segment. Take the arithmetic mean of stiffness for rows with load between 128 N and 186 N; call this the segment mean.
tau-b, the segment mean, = 51.8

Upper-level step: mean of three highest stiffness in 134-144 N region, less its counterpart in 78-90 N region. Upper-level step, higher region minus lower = -2.77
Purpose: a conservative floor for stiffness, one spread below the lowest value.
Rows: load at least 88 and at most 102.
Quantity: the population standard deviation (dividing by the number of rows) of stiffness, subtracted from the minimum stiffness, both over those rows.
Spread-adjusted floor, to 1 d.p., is 47.1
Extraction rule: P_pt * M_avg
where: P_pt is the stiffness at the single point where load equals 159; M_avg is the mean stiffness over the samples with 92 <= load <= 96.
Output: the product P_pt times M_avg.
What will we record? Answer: 2703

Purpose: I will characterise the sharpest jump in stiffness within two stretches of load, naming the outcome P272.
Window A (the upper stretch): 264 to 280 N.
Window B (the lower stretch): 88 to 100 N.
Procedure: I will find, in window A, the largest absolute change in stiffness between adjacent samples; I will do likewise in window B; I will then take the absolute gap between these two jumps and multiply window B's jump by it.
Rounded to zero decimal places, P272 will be 11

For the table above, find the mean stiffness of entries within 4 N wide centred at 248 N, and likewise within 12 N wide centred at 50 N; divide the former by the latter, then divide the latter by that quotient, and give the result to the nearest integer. 52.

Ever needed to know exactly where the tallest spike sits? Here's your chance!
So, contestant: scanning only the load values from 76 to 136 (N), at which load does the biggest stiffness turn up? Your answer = 115 N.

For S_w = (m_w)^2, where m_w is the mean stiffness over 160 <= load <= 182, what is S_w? 2924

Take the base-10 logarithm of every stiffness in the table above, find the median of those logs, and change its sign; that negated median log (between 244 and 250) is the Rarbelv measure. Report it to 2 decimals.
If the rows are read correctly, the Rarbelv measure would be -1.71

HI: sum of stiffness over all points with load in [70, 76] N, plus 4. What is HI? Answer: 148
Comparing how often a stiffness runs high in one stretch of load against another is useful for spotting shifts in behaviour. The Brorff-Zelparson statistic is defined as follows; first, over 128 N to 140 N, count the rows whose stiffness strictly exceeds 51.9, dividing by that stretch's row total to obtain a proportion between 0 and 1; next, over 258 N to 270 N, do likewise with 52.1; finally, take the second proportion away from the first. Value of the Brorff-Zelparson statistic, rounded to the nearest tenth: -0.7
